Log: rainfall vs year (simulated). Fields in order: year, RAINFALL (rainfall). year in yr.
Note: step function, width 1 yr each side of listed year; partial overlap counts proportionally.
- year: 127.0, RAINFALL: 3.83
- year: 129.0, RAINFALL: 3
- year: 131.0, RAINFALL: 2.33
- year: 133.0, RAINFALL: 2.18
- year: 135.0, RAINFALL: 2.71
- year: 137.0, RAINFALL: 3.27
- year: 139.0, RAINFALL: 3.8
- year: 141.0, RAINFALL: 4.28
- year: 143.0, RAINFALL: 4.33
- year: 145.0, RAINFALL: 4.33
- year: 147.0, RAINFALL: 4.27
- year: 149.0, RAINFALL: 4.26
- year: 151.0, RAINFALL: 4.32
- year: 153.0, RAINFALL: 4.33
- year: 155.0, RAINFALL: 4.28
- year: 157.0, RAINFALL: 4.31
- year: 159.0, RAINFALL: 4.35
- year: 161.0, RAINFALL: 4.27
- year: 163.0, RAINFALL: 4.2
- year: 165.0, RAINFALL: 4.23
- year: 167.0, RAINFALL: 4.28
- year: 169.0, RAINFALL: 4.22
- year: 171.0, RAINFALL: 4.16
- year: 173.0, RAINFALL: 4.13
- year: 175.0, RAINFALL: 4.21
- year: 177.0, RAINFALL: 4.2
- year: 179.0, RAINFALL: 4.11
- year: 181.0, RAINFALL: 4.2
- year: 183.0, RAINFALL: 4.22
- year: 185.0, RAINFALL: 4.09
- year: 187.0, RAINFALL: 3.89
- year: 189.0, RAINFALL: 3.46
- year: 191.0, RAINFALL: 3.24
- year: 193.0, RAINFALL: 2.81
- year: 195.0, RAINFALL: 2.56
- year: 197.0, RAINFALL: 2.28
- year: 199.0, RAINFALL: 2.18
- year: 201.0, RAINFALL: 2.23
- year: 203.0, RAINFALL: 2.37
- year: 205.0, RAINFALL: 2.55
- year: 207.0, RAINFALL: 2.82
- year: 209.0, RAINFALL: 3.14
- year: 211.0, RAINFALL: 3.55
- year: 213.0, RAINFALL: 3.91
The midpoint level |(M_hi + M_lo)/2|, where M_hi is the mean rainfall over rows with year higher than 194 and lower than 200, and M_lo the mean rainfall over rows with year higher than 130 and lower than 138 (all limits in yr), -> 2.5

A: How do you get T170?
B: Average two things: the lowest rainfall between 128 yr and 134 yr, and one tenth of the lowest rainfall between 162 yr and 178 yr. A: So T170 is 1.3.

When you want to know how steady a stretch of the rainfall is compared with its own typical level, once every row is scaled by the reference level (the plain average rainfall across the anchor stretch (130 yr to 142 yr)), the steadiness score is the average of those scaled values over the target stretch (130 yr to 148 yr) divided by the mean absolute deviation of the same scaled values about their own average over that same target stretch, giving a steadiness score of 4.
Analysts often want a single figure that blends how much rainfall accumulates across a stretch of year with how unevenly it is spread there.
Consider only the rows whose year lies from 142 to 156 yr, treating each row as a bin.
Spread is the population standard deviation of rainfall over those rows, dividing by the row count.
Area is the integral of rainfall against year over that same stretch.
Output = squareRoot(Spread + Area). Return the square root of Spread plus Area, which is 7.76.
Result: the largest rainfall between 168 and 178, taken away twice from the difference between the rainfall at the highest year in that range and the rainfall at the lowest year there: -8.46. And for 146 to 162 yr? -8.70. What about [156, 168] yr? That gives -8.73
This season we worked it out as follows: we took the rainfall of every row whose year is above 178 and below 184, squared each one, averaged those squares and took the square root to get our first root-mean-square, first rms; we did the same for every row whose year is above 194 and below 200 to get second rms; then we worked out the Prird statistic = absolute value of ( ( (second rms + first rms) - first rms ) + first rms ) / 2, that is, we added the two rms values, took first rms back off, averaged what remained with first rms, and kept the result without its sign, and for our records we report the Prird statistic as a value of 3.3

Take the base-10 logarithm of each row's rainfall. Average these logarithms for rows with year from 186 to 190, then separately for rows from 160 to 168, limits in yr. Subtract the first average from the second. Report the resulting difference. 0.063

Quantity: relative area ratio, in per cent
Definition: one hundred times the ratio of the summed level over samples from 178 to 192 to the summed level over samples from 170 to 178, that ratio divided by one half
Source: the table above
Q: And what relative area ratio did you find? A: 326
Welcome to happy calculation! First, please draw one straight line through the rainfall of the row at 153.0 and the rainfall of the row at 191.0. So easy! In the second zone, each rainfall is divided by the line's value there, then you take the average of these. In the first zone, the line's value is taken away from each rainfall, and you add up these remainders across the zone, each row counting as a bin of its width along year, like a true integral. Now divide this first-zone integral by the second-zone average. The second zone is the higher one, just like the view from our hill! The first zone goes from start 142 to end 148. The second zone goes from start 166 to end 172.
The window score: -1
